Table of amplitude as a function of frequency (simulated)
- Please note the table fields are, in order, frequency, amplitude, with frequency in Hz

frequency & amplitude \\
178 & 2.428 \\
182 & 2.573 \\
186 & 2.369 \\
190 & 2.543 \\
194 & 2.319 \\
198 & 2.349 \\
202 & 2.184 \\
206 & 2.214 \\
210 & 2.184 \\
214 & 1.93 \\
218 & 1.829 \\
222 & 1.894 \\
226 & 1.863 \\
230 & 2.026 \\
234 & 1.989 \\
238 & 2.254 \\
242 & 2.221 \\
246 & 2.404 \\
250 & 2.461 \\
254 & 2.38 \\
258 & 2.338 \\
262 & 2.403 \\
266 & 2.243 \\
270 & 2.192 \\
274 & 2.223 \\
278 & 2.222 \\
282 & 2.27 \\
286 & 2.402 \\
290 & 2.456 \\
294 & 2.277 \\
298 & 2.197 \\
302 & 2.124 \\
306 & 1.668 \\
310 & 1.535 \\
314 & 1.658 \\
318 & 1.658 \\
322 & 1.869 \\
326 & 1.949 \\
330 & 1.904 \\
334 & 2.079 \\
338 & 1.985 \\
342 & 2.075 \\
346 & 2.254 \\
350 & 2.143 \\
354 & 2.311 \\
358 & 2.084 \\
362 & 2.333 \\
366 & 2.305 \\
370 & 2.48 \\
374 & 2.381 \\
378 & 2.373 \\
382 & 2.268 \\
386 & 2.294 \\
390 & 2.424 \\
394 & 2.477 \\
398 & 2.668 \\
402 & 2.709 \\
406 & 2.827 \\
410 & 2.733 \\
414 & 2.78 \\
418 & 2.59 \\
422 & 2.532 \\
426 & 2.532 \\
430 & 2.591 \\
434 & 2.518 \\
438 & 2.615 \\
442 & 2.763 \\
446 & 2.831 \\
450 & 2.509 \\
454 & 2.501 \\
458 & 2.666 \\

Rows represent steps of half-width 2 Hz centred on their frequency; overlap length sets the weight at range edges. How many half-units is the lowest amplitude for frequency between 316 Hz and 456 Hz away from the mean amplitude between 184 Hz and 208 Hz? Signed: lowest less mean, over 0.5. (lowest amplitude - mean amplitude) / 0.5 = -1.3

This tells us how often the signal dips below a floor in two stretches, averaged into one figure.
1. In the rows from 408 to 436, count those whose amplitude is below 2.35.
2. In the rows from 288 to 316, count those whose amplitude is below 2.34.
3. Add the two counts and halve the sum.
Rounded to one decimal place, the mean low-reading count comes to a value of 3.0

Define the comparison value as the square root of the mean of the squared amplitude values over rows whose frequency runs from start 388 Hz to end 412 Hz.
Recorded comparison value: 2.64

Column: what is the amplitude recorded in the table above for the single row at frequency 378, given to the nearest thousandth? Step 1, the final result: 2.373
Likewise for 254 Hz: 2.380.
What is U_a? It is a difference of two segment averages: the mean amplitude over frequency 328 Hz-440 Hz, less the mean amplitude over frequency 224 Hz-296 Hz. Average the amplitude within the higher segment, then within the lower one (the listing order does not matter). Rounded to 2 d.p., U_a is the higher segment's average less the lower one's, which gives 0.15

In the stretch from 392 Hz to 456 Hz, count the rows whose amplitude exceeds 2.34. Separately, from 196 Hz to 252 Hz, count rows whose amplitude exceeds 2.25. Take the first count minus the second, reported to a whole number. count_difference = 12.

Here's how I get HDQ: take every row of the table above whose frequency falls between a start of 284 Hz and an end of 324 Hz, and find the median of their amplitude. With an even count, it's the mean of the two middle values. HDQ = 2.00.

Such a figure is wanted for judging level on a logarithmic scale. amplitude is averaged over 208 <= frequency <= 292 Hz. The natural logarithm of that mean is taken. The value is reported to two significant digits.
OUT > 0.79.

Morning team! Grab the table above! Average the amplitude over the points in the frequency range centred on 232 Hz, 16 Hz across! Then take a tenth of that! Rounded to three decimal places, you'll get 0.203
